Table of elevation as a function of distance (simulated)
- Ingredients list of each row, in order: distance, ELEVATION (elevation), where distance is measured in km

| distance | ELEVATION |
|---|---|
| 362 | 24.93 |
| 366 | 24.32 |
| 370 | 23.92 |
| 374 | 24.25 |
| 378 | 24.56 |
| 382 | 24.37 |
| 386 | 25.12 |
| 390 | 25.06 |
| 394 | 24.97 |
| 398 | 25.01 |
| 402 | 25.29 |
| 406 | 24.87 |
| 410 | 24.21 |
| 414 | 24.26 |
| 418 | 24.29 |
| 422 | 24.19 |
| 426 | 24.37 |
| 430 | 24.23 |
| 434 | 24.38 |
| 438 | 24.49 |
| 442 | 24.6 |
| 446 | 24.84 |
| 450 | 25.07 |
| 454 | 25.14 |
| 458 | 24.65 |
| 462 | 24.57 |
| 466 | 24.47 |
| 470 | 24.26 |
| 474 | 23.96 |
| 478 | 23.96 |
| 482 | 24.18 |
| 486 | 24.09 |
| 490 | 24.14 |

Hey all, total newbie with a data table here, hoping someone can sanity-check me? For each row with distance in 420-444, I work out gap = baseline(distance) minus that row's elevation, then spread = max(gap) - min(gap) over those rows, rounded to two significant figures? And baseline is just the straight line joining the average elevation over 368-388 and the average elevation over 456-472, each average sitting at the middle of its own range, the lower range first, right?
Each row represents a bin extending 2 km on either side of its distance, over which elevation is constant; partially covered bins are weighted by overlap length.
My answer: 0.40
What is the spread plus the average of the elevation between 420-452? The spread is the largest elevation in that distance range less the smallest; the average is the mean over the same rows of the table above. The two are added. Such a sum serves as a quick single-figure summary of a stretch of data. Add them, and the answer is 25.4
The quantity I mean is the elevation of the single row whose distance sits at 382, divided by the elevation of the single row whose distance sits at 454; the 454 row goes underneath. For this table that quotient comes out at 0.97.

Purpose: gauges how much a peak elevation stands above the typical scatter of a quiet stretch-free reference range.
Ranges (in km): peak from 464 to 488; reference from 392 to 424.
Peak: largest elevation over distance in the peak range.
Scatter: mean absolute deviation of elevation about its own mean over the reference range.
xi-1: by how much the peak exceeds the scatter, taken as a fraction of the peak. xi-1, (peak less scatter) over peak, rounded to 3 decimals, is 0.984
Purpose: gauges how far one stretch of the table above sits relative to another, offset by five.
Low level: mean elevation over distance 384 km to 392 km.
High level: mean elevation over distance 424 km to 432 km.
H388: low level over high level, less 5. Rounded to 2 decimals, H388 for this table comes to -3.97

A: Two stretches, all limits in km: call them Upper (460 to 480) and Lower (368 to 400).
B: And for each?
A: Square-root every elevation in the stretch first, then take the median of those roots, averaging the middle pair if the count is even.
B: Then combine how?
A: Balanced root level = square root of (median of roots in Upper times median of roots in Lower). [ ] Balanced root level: 4.95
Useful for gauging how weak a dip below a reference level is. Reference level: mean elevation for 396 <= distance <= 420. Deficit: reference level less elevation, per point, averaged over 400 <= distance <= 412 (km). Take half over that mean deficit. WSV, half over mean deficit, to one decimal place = -3.7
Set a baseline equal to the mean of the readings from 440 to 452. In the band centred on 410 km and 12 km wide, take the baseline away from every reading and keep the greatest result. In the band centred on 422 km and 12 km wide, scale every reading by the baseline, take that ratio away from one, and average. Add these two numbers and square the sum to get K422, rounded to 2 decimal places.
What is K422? 0.00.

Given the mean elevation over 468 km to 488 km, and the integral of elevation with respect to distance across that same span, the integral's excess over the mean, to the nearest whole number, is 458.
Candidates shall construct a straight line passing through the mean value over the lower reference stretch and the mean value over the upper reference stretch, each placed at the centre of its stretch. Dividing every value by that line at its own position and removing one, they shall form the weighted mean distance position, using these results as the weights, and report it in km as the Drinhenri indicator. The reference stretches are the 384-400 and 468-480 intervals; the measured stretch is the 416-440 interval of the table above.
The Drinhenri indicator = 424.4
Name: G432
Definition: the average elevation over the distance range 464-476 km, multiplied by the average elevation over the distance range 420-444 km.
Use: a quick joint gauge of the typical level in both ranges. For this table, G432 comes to 591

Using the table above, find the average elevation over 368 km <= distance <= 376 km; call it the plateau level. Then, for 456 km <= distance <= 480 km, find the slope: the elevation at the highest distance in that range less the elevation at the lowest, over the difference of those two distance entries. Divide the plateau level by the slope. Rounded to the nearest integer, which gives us -698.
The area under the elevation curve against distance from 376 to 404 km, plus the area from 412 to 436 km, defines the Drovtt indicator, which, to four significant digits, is 1280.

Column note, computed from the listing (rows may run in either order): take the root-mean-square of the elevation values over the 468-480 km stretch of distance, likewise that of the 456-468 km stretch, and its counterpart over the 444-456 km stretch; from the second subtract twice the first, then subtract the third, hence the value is -48.6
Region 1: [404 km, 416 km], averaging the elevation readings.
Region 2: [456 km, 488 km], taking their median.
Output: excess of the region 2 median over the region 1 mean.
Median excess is -0.23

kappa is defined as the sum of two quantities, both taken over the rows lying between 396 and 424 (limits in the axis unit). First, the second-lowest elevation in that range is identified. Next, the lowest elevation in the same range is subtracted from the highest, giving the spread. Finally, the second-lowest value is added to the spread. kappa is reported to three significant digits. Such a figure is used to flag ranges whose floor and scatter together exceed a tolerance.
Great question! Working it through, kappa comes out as 25.3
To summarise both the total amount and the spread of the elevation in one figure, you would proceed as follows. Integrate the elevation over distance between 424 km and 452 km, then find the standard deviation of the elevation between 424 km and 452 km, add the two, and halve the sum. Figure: 344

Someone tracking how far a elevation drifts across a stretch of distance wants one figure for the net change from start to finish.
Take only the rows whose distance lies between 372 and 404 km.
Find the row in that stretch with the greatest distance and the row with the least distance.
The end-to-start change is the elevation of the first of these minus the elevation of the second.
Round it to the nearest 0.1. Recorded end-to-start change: 1.0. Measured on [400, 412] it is -1.1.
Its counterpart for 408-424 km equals 0.0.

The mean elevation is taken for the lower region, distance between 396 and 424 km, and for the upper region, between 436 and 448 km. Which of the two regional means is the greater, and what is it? 24.6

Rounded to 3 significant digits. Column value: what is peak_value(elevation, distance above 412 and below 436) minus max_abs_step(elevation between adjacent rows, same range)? 24.2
